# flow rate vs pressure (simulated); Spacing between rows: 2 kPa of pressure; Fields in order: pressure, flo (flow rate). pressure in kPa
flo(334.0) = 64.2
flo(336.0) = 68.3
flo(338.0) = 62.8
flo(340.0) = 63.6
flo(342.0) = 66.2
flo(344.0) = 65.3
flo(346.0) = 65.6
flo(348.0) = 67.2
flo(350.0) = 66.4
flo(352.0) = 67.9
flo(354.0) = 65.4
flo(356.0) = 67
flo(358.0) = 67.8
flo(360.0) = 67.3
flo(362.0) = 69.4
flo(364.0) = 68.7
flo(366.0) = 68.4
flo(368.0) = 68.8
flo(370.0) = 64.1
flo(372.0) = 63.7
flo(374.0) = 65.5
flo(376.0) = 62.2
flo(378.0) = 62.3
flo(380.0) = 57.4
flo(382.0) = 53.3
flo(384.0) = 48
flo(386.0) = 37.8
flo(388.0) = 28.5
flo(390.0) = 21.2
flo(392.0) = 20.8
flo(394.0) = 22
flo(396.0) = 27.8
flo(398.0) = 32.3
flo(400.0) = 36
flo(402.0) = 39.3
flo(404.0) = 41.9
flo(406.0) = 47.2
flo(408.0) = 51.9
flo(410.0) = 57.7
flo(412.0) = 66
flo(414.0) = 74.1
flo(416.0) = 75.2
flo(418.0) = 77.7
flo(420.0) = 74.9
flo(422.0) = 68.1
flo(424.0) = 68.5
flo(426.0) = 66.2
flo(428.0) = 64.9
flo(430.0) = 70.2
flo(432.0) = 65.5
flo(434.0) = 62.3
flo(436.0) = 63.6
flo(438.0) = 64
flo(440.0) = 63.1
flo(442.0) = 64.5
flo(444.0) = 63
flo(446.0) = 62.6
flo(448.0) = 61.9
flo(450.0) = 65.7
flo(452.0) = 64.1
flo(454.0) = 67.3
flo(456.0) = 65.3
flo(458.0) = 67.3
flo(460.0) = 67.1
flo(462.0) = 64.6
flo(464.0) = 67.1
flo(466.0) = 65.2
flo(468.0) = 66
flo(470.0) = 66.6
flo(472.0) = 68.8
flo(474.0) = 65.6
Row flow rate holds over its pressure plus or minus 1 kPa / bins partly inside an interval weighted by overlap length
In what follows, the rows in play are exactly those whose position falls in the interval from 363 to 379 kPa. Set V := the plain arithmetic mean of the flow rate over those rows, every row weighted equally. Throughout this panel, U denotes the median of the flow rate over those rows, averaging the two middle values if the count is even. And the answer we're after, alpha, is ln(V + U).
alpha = 4.87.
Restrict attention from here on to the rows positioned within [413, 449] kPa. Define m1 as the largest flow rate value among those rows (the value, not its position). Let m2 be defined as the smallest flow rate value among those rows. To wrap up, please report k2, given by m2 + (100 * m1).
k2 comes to 7832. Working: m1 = 77.7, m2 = 61.9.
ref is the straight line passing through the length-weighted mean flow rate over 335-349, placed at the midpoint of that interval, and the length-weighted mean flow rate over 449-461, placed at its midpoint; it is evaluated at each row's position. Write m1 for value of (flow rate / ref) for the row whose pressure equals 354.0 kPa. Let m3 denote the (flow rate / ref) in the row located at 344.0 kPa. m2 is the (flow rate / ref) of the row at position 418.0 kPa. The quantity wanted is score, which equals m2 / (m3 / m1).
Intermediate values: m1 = 1.00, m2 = 1.18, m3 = 1.00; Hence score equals 1.2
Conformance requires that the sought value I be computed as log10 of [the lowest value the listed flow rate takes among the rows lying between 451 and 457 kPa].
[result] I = 1.81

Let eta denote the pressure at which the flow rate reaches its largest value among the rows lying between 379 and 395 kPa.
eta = 380.0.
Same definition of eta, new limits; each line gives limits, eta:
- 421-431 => 430.0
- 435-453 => 450.0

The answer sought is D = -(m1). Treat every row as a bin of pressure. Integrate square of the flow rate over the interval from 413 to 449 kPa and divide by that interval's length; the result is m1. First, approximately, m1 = 4546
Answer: -4546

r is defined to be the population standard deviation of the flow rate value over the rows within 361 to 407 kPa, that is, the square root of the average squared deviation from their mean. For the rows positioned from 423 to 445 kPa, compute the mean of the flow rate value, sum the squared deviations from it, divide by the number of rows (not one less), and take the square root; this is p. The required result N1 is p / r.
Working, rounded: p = 2.3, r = 17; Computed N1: 0.14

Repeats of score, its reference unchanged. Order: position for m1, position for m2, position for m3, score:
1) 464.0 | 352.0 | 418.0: 0.9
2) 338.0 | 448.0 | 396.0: 2.1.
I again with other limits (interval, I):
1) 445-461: 1.79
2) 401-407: 1.59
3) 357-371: 1.81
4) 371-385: 1.68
